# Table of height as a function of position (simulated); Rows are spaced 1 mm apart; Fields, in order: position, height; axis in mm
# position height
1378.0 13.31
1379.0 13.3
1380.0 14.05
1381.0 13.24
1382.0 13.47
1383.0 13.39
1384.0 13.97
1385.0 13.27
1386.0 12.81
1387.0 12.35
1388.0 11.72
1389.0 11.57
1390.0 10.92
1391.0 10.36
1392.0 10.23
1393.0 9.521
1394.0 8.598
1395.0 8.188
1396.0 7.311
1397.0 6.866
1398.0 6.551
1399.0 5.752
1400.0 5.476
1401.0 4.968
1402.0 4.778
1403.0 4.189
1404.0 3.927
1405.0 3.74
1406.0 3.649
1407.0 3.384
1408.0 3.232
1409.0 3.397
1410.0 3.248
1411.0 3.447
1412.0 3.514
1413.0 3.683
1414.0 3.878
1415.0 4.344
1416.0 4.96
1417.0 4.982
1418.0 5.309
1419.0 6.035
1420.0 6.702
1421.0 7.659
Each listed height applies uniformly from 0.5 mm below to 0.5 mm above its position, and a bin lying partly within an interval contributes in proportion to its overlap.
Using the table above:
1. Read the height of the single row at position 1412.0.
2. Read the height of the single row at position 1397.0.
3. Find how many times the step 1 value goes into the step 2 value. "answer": 2.0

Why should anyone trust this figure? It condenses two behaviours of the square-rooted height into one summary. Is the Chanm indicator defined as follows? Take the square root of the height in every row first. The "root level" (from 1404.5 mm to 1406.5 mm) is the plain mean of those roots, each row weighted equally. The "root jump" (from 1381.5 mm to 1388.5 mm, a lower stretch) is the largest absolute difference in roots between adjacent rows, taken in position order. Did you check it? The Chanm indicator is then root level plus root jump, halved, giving 1.01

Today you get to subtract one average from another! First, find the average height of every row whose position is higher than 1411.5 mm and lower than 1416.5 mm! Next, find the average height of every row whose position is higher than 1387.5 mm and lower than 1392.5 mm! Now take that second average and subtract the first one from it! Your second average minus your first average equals 6.9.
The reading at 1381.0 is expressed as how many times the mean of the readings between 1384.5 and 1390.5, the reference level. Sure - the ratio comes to 1.1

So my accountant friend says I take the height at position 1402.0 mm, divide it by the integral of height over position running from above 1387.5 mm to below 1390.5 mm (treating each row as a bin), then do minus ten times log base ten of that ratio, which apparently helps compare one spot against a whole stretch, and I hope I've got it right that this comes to 8.5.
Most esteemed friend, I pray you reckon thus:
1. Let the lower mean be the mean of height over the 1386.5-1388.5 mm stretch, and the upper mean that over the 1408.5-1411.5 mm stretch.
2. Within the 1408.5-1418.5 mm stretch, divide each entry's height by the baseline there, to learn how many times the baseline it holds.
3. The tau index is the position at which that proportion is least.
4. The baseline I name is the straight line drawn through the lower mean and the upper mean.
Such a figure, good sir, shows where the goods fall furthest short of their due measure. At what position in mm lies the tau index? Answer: 1409.0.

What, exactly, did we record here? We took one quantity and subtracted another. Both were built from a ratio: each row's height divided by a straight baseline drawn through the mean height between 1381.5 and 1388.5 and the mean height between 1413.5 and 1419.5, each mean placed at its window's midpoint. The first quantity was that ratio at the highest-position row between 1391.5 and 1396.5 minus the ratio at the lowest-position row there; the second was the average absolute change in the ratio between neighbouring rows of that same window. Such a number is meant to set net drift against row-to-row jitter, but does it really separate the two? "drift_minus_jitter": -0.2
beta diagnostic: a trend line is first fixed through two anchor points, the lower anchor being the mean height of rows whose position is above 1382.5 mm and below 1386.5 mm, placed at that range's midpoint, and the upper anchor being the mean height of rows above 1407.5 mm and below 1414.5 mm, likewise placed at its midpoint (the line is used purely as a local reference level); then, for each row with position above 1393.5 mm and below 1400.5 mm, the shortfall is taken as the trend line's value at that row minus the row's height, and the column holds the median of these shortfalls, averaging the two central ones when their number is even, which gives 1.8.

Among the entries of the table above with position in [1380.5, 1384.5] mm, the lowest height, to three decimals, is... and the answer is 13.240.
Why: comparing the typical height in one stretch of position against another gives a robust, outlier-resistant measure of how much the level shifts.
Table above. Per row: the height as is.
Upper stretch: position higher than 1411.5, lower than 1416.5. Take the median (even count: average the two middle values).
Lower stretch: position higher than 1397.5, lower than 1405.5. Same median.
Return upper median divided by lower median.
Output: 0.80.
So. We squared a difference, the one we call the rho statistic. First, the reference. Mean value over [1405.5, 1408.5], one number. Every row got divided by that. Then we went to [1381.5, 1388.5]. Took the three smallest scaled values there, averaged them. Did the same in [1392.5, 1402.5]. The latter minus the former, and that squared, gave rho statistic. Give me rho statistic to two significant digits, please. 4.5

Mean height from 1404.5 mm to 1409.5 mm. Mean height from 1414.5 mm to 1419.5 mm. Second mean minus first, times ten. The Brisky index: 16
